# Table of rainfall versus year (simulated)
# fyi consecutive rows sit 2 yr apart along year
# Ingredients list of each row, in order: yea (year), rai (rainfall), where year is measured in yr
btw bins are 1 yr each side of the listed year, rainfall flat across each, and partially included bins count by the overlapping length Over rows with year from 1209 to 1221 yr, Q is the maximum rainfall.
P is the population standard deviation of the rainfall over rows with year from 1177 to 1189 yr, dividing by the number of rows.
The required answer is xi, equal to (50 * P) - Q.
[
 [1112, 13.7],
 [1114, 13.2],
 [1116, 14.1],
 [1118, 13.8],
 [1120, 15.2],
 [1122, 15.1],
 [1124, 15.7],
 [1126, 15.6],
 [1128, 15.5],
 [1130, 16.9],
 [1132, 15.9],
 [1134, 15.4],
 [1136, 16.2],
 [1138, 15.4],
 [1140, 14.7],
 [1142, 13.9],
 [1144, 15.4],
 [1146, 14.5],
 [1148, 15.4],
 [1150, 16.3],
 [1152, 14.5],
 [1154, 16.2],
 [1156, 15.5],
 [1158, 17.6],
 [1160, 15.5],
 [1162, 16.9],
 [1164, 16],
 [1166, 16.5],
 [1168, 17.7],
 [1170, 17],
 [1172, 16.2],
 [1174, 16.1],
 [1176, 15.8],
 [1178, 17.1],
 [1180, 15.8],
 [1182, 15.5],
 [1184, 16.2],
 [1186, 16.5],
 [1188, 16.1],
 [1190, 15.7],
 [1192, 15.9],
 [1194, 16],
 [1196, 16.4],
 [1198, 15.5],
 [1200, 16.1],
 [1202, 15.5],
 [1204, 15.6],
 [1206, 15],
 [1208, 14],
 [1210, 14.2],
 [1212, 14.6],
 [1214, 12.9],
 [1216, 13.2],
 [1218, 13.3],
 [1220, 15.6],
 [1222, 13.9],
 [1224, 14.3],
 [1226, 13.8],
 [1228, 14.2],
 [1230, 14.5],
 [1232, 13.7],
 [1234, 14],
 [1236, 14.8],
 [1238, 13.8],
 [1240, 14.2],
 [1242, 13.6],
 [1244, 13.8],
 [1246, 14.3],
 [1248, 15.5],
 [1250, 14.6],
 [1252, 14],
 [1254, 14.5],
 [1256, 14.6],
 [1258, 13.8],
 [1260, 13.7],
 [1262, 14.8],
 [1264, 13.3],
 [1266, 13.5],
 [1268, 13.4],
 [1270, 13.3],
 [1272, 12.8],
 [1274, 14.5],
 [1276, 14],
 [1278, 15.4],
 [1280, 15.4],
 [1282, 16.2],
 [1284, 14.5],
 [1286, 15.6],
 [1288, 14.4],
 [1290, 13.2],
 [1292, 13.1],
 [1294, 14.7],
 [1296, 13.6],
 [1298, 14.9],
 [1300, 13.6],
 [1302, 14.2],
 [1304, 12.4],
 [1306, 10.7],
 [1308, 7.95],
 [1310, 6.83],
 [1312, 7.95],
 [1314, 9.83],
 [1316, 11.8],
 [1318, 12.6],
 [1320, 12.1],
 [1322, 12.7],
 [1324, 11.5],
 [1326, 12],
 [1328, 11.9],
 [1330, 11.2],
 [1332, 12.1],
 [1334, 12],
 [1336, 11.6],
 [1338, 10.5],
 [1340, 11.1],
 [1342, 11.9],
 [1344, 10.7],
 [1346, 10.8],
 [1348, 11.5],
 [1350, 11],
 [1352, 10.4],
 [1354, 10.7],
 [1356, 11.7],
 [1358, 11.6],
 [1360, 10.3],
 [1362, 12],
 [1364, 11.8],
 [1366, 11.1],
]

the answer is 9.9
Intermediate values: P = 0.51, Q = 15.6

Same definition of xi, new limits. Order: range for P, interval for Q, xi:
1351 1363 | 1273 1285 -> 17.4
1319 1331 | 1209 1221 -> 8.0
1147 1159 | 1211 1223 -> 32.3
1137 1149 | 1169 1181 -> 11.4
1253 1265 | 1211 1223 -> 11.7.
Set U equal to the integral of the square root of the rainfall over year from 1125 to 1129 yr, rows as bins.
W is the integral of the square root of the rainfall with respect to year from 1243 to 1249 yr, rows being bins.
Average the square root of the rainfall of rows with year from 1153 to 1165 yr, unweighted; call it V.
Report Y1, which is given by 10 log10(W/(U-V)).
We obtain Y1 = 3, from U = 16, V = 4.03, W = 23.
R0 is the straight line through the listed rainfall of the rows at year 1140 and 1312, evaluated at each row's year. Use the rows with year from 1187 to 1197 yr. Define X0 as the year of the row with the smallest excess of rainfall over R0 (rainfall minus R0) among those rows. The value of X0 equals 1190 yr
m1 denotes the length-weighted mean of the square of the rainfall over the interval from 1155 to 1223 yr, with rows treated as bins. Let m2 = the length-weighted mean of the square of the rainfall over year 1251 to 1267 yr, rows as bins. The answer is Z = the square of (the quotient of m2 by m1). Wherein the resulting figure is 0.64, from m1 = 246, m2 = 197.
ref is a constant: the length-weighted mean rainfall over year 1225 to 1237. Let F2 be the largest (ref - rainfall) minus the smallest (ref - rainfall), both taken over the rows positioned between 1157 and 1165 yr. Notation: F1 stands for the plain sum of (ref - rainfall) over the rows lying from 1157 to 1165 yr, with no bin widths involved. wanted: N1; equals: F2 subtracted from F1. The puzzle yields -11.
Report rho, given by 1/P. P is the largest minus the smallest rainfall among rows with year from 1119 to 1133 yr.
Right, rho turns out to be 0.56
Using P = 1.8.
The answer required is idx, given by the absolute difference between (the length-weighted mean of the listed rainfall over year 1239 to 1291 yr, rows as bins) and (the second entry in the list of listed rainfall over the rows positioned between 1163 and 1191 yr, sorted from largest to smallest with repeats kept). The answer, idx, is 2.8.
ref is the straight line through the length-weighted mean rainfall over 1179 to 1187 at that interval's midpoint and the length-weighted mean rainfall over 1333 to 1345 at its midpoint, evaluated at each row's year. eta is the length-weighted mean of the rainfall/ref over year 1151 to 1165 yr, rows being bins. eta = 0.96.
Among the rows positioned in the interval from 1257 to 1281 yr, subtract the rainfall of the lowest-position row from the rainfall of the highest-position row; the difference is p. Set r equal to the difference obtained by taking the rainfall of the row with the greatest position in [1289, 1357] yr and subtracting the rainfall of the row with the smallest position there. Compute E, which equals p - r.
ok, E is 3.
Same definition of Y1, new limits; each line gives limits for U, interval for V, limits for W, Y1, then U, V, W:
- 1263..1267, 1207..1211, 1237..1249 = 6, 15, 3.75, 45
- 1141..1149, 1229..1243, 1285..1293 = 0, 31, 3.75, 30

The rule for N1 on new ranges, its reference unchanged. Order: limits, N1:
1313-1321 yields 8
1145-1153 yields -6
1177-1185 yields -10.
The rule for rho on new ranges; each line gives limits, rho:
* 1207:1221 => 0.37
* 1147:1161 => 0.32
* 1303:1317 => 0.18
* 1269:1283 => 0.29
